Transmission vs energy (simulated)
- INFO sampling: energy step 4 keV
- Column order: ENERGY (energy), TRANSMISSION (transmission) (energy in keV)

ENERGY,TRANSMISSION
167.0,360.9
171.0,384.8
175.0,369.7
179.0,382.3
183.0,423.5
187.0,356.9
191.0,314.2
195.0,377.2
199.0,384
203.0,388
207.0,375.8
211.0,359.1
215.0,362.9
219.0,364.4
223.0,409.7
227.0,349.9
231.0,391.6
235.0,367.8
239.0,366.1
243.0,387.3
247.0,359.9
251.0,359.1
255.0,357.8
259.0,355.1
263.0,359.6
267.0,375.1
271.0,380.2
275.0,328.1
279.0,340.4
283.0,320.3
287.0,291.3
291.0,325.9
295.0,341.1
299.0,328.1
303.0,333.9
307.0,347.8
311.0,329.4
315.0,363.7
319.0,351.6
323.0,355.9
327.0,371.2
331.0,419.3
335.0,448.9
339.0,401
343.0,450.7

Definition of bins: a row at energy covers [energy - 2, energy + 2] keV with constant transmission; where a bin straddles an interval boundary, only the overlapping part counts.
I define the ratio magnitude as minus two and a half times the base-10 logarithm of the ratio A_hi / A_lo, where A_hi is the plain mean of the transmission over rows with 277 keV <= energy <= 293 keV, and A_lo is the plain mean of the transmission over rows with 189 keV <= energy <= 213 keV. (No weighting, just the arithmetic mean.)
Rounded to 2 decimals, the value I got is 0.15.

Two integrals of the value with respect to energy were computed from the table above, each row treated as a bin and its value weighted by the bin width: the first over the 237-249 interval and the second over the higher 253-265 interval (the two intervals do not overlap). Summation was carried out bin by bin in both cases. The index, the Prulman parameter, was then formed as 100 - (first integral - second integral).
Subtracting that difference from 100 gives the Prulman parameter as -63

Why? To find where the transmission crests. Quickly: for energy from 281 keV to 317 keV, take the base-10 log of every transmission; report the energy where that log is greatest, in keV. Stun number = 315.0 keV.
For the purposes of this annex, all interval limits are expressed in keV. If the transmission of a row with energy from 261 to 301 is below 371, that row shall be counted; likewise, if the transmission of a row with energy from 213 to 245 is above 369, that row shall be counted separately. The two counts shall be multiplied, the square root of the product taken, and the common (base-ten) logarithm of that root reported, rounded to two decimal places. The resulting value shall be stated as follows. 0.69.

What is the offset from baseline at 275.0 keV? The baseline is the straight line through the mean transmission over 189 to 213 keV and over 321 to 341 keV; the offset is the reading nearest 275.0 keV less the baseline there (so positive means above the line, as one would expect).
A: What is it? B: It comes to -57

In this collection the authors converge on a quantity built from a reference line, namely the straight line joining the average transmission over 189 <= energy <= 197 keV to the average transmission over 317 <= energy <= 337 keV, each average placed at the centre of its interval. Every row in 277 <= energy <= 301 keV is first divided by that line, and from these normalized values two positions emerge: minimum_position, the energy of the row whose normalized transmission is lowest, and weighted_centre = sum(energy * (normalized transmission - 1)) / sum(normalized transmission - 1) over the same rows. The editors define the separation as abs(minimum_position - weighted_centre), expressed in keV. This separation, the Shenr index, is 2.0 keV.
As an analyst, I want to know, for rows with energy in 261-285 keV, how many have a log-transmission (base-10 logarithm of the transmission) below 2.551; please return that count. 3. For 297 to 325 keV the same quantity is 5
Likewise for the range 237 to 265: 1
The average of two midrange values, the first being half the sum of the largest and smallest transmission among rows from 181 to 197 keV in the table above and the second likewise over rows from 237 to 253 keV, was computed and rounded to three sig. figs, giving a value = 371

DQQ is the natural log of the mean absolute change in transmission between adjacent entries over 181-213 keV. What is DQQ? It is 3.4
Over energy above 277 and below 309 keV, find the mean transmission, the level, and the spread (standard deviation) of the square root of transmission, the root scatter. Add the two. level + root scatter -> 329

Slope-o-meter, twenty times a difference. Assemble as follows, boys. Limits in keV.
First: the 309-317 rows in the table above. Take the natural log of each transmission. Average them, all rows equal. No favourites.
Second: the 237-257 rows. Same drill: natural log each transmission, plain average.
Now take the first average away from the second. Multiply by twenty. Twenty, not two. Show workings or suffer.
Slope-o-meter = 1.1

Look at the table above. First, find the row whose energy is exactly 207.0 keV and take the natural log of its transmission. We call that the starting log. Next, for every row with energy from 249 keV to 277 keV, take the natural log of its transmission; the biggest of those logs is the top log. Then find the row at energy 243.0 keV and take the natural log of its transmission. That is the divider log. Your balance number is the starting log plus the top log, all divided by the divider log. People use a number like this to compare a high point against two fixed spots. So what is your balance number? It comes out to 1.99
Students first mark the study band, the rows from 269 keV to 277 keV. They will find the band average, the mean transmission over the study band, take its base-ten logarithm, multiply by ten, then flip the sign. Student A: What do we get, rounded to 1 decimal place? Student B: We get -25.5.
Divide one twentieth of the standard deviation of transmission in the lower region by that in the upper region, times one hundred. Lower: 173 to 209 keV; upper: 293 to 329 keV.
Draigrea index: 10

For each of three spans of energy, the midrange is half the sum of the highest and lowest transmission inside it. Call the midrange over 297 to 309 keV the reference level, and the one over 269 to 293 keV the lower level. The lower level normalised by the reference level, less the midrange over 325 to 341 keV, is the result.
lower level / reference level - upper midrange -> -409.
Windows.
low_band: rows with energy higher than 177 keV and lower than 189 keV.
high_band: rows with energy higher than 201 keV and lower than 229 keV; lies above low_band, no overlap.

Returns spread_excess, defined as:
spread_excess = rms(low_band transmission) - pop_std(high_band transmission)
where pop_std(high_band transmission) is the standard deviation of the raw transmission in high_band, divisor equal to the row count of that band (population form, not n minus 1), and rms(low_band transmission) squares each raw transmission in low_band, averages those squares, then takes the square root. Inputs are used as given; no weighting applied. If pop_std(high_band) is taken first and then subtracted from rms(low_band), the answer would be 370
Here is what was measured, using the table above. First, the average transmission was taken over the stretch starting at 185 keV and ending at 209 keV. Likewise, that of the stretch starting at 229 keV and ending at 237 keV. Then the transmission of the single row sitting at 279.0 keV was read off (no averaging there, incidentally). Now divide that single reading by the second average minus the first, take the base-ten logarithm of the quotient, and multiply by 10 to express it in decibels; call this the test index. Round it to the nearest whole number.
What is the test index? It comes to 14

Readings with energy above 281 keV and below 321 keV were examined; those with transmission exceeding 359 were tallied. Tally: 1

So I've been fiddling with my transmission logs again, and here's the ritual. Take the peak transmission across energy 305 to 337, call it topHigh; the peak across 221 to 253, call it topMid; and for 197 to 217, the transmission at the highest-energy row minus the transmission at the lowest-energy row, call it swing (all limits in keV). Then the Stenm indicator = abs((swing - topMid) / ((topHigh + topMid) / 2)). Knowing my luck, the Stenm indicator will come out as 1.00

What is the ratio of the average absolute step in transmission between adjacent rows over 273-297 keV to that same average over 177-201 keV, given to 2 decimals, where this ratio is 0.50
